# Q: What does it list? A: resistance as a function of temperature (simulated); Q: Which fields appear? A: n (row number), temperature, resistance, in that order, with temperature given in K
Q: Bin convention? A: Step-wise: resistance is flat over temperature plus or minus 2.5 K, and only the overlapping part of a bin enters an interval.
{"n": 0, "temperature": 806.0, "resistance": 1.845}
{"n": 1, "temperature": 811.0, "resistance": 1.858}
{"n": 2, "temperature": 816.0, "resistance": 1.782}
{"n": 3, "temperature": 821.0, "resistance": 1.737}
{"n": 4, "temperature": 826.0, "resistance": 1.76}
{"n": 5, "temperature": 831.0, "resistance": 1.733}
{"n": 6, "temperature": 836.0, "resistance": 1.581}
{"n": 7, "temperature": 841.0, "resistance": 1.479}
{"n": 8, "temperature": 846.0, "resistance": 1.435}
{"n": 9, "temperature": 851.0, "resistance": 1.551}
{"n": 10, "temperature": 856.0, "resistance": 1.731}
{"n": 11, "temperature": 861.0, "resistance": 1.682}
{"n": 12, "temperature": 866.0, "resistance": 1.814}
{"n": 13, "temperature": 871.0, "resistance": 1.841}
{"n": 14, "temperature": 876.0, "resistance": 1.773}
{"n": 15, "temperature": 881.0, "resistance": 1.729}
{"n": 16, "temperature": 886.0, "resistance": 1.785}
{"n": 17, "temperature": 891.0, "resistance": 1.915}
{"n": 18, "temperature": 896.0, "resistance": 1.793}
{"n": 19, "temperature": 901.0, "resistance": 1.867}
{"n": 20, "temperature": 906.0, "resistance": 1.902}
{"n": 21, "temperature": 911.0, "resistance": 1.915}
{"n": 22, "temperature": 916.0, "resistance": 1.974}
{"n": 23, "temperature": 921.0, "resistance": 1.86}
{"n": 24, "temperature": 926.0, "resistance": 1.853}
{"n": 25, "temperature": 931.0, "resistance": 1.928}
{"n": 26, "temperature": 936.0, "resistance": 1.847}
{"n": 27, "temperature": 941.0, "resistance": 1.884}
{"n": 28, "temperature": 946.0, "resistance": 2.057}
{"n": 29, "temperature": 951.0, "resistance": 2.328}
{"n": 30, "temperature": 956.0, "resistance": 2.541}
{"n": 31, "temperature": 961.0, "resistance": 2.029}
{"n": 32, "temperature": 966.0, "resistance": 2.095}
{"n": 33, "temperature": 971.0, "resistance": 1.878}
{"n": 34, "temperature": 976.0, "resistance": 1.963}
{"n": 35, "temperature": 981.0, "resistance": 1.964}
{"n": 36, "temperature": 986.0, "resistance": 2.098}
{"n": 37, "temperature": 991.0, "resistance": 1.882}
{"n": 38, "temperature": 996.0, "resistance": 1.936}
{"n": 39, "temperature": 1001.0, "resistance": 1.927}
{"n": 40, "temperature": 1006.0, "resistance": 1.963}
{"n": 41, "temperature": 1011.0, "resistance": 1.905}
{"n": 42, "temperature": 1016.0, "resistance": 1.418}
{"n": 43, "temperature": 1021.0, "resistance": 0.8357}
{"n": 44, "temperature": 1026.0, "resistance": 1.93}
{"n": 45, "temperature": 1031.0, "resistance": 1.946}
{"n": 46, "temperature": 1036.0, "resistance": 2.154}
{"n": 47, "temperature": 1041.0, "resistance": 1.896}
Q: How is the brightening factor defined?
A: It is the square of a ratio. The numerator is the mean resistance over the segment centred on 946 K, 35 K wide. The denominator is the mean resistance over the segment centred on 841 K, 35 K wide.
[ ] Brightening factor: 1.68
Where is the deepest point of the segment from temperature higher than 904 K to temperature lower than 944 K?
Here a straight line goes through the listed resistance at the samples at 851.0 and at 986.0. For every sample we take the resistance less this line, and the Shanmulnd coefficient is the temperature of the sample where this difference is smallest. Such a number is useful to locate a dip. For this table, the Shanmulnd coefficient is 936.0 K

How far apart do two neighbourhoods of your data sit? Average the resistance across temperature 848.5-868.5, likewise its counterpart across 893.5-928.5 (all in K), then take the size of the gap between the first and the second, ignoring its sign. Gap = 0.19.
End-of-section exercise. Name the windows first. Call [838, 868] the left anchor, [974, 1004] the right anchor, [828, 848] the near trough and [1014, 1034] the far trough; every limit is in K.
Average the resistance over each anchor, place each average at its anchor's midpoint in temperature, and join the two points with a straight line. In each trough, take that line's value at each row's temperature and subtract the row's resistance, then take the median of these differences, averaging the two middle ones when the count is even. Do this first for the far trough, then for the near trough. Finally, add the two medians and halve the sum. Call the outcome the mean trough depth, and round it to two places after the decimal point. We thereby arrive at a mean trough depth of 0.21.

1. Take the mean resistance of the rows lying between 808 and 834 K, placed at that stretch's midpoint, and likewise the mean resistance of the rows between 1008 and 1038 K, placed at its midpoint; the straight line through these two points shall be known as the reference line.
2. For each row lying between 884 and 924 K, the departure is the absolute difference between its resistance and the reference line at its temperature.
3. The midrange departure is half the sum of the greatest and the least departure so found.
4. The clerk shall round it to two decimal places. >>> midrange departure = 0.14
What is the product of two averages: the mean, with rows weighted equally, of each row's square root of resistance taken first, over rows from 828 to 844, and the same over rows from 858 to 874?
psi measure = 1.68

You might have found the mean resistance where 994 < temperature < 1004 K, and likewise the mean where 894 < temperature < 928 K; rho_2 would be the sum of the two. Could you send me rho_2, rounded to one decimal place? 3.8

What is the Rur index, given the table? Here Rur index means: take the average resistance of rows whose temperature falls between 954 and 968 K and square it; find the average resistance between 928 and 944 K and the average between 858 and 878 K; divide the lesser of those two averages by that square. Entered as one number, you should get 0.36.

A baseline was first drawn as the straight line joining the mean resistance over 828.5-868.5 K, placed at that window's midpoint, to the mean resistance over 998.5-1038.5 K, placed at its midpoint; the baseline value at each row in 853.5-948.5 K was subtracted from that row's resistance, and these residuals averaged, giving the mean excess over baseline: 0.18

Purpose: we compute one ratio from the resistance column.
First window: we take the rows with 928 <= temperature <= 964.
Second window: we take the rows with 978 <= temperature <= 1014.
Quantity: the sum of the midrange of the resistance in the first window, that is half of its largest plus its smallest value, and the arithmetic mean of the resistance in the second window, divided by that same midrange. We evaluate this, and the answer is 1.89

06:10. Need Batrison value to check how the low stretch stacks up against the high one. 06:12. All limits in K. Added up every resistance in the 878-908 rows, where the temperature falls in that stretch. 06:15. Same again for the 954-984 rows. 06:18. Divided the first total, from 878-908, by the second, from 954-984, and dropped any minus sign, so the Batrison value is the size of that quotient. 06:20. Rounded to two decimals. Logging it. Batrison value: 0.88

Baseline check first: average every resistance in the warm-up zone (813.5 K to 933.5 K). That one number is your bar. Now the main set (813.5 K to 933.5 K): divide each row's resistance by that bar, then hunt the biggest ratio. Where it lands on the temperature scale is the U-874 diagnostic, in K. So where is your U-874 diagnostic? 916.0 K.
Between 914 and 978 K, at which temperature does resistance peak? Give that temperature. 956.0 K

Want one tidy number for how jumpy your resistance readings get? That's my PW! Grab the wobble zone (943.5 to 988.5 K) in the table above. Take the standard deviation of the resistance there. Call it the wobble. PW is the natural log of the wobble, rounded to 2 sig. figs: -1.6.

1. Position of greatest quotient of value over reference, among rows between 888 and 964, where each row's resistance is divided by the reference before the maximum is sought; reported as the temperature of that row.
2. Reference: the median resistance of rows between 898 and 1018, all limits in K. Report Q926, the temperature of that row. 956.0 K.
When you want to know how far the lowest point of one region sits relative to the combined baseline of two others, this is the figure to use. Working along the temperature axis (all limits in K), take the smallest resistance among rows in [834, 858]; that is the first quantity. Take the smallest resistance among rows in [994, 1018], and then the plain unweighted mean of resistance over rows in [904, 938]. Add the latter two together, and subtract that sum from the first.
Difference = -1.9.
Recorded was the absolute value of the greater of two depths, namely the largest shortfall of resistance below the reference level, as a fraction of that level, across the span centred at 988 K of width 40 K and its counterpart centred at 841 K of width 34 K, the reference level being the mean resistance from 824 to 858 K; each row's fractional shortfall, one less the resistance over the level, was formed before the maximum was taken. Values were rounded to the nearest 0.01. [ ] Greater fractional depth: 0.11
